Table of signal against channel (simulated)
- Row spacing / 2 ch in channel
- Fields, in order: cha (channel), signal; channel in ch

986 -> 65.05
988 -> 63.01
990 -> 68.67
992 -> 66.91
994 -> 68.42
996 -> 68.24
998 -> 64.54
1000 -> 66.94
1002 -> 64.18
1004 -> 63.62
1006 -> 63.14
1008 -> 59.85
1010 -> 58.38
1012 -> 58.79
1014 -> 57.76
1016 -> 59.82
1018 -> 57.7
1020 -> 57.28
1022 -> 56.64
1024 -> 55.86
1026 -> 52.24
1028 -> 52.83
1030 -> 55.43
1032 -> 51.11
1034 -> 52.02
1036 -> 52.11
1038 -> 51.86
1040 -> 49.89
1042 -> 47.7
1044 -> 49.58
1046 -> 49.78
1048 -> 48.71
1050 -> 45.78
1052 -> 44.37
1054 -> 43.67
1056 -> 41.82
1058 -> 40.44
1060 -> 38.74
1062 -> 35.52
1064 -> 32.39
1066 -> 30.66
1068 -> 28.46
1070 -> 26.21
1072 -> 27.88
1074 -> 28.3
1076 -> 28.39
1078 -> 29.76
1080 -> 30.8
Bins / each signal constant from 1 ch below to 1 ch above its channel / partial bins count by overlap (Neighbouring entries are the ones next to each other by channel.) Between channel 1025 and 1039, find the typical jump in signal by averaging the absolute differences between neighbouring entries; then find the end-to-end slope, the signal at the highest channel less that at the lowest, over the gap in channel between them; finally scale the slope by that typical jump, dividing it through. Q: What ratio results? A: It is -0.02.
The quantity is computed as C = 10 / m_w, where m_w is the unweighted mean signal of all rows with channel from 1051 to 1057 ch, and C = 0.23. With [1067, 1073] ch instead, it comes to 0.36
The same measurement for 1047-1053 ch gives 0.22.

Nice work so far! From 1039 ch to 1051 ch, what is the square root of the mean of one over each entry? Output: 0.144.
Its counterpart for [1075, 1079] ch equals 0.186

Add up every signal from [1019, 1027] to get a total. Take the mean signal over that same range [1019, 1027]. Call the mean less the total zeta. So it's -167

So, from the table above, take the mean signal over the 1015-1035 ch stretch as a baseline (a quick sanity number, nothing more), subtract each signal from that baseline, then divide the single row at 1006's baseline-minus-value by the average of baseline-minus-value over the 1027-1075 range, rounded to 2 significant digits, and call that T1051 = -0.65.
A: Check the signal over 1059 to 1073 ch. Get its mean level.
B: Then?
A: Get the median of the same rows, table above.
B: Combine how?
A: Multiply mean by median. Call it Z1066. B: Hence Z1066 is 963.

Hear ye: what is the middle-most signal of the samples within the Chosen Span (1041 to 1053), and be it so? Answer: 48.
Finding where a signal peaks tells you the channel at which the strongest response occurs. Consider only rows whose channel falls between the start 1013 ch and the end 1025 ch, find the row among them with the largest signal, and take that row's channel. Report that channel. 1016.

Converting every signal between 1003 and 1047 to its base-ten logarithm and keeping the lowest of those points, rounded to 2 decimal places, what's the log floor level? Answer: 1.68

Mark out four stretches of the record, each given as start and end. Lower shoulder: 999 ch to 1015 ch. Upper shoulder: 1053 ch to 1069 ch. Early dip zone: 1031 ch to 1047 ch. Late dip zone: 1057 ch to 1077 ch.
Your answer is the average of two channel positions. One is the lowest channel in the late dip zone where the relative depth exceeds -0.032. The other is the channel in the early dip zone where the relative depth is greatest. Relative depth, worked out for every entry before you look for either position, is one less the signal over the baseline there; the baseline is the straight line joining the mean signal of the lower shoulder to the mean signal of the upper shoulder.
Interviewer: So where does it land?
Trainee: 1047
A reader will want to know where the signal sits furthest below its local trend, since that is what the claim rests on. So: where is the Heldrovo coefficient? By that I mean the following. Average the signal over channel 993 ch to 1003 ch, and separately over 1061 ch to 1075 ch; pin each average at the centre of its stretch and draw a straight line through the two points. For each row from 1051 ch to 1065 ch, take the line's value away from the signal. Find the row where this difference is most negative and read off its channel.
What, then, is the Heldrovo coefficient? 1064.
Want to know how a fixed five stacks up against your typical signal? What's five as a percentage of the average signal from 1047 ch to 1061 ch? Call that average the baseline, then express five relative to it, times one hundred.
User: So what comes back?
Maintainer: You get 12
